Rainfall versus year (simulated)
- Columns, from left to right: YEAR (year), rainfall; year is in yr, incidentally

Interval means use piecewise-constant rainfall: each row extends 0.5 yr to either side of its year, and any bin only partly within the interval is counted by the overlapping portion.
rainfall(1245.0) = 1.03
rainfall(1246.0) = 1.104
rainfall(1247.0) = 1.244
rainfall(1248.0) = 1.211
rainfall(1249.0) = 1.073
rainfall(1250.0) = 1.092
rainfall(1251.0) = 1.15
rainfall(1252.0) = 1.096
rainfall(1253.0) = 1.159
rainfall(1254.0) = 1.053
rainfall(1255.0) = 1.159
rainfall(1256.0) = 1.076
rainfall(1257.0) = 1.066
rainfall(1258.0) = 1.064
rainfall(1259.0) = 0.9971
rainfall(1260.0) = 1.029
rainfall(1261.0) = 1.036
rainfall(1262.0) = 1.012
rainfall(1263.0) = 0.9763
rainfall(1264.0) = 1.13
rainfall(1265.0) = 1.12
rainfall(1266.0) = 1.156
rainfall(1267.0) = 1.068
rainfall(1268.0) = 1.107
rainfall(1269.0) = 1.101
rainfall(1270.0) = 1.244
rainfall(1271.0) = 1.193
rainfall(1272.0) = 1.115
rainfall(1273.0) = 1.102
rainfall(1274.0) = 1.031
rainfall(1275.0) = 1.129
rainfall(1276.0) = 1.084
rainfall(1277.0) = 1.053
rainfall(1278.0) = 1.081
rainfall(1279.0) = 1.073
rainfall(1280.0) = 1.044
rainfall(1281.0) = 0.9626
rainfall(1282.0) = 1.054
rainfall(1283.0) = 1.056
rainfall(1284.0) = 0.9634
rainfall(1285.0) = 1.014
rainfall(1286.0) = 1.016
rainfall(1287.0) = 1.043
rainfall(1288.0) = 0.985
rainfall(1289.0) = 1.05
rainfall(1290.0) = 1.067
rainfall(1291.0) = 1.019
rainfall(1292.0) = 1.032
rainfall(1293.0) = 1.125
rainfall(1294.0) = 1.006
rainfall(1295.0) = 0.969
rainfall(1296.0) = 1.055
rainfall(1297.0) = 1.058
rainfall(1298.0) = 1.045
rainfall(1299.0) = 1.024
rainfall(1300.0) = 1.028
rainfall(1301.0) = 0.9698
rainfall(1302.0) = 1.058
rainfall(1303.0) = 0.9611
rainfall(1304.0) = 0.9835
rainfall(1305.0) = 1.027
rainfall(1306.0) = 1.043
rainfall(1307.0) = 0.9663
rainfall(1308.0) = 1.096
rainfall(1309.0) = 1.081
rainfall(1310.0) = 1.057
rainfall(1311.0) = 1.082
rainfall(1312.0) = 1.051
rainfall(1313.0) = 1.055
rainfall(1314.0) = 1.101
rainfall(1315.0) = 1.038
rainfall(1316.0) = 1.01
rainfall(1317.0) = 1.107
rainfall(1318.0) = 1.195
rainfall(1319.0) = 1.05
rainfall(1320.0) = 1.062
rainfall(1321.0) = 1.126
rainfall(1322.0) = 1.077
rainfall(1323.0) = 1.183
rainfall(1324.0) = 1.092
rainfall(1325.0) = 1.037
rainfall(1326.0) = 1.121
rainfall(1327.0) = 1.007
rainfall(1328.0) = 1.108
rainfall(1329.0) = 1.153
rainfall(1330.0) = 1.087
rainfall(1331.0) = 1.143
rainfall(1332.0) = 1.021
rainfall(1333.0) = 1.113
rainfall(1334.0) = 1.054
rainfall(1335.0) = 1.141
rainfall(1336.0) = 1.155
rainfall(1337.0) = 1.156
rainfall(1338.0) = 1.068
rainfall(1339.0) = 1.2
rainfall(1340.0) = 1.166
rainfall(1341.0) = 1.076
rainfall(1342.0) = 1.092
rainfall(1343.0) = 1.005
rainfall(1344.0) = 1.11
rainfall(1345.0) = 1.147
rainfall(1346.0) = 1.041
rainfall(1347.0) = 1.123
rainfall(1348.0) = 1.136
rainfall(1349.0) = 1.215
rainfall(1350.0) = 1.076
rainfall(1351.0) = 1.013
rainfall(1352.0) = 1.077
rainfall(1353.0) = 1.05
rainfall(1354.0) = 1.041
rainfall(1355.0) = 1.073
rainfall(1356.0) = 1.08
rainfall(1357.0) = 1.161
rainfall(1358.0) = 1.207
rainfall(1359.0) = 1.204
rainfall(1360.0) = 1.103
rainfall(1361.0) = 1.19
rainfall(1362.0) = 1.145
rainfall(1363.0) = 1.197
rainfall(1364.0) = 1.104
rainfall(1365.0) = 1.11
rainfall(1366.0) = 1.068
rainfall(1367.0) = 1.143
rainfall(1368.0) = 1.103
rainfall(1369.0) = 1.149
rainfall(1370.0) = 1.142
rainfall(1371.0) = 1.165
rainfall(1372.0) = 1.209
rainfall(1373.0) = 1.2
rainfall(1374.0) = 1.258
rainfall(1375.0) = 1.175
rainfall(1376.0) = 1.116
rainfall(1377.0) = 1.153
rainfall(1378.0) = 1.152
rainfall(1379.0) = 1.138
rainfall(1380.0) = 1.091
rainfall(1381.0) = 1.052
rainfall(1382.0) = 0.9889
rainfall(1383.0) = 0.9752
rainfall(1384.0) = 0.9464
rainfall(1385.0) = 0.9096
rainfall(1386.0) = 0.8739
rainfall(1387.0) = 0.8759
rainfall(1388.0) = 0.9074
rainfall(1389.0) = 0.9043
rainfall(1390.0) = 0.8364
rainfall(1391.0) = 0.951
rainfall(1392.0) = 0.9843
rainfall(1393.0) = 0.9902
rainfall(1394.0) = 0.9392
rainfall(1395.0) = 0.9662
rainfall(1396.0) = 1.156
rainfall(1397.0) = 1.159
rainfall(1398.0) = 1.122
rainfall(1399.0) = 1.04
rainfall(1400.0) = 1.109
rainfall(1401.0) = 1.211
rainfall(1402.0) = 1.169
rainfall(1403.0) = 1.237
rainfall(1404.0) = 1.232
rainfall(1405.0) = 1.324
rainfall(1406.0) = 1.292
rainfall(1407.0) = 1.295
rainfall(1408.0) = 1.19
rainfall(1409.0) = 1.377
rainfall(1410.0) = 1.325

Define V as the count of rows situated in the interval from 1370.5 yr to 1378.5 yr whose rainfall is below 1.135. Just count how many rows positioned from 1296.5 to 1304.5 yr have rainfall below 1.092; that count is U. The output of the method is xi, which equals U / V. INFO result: 8.0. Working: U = 8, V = 1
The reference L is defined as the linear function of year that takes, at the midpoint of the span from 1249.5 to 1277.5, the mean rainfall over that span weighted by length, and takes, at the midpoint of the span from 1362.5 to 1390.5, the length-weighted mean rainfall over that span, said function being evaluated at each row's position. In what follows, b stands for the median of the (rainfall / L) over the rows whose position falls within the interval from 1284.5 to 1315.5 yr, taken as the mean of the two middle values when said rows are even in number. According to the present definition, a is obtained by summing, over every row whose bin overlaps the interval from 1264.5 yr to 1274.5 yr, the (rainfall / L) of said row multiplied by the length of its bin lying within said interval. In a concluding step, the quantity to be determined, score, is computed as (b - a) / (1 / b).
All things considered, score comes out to -9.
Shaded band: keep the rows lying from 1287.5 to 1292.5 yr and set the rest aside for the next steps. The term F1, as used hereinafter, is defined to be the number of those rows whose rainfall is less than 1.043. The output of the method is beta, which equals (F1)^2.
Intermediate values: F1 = 3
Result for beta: 9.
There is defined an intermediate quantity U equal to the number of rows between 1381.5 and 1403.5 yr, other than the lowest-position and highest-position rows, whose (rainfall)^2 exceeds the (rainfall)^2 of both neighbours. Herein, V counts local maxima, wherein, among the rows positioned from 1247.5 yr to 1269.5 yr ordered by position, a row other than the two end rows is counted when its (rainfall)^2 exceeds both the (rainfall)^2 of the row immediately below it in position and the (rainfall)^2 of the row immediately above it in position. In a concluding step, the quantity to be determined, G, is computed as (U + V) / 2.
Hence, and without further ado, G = 5.5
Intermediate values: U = 4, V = 7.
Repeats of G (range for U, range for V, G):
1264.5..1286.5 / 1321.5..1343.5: 7.0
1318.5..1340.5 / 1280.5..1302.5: 7.0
